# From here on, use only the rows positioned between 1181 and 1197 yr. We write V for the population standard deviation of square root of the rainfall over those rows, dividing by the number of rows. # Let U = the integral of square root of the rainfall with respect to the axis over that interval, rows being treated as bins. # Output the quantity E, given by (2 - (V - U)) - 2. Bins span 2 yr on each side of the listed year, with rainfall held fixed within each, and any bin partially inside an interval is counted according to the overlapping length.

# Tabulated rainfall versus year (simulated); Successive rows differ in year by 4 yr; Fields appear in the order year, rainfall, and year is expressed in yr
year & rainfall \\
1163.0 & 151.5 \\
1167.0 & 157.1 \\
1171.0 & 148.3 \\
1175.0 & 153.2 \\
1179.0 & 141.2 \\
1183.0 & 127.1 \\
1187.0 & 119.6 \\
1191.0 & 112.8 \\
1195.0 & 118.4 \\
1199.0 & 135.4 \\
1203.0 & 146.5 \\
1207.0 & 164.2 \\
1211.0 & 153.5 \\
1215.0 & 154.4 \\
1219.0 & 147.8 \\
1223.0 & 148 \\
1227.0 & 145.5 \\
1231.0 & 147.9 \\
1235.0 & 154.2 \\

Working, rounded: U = 175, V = 0.23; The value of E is 175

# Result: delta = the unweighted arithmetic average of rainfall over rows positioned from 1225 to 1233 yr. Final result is 147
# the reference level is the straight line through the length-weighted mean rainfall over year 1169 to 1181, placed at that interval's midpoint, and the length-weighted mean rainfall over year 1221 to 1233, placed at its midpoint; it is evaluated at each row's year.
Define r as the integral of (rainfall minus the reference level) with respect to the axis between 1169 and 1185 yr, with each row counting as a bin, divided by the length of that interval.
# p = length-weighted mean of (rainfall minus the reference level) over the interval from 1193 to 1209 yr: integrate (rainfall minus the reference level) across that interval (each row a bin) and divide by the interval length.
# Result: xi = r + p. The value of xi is -11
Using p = -6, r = -5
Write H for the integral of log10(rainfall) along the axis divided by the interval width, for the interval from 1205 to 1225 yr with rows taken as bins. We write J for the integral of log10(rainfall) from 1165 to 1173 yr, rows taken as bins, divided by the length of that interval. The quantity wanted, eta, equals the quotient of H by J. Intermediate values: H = 2.19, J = 2.184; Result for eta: 1.00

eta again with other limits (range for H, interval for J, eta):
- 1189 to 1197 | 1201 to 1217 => 0.94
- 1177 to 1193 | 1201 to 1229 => 0.96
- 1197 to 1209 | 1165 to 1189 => 1.01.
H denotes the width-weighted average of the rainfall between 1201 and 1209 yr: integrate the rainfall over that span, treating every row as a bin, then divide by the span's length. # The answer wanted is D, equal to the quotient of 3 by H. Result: 0.0193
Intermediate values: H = 155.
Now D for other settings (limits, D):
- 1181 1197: 0.0251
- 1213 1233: 0.0202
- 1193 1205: 0.0225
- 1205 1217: 0.0191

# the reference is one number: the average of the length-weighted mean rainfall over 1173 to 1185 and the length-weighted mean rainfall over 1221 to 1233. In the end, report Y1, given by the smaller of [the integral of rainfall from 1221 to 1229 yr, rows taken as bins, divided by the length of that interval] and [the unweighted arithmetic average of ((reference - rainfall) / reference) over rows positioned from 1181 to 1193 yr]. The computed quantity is 0.167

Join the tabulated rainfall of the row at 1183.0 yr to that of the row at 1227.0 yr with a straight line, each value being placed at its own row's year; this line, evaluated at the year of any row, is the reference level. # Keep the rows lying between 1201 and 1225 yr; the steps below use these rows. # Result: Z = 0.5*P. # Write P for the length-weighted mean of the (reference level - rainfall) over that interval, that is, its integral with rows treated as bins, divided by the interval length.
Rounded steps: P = -13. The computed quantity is -6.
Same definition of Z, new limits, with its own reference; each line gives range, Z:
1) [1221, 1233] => -1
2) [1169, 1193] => -4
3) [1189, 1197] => 8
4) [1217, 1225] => -2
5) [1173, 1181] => -11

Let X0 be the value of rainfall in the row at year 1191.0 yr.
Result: 112.8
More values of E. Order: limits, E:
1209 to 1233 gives 293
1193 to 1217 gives 288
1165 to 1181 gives 196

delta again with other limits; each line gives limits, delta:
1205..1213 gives 159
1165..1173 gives 153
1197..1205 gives 141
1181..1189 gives 123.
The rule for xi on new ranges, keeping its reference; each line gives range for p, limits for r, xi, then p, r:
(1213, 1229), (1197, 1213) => 4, 2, 3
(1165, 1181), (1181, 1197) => -26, 2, -28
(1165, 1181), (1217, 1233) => 3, 2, 0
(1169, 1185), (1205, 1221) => 3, -5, 8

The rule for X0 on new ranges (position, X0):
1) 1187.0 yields 119.6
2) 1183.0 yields 127.1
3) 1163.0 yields 151.5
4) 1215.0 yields 154.4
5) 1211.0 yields 153.5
